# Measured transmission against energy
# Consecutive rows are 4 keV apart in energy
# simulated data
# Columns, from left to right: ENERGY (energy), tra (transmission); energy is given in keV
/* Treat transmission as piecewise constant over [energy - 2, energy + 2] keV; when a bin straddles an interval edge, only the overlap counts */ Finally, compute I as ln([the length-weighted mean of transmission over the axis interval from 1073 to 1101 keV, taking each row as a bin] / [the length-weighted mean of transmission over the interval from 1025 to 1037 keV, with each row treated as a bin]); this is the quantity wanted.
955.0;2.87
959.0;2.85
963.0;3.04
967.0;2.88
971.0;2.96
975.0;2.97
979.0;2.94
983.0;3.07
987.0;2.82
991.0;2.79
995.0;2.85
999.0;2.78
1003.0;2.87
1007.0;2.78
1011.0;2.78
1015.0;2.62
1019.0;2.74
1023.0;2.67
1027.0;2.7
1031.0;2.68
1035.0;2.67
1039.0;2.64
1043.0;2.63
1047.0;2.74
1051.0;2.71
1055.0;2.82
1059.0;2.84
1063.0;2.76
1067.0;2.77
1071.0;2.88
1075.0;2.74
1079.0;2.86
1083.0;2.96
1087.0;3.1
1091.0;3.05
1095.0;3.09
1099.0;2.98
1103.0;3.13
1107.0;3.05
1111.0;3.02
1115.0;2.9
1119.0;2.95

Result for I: 0.10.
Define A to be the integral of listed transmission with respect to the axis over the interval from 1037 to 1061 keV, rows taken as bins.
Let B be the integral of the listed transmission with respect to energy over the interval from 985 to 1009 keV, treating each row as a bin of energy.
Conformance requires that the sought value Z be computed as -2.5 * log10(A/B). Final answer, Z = 0.03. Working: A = 66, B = 67.6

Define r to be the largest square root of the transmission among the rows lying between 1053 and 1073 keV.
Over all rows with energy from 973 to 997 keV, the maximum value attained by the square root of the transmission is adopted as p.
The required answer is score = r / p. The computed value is 0.97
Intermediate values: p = 1.75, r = 1.70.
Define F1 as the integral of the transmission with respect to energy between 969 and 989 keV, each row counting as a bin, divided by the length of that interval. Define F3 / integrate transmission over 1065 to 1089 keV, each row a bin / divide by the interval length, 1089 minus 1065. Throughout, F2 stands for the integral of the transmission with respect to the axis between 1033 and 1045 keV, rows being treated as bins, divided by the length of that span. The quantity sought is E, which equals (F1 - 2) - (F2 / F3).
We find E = 0.03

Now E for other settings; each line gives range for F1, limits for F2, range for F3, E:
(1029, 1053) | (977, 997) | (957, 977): -0.31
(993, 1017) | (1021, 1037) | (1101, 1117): -0.11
